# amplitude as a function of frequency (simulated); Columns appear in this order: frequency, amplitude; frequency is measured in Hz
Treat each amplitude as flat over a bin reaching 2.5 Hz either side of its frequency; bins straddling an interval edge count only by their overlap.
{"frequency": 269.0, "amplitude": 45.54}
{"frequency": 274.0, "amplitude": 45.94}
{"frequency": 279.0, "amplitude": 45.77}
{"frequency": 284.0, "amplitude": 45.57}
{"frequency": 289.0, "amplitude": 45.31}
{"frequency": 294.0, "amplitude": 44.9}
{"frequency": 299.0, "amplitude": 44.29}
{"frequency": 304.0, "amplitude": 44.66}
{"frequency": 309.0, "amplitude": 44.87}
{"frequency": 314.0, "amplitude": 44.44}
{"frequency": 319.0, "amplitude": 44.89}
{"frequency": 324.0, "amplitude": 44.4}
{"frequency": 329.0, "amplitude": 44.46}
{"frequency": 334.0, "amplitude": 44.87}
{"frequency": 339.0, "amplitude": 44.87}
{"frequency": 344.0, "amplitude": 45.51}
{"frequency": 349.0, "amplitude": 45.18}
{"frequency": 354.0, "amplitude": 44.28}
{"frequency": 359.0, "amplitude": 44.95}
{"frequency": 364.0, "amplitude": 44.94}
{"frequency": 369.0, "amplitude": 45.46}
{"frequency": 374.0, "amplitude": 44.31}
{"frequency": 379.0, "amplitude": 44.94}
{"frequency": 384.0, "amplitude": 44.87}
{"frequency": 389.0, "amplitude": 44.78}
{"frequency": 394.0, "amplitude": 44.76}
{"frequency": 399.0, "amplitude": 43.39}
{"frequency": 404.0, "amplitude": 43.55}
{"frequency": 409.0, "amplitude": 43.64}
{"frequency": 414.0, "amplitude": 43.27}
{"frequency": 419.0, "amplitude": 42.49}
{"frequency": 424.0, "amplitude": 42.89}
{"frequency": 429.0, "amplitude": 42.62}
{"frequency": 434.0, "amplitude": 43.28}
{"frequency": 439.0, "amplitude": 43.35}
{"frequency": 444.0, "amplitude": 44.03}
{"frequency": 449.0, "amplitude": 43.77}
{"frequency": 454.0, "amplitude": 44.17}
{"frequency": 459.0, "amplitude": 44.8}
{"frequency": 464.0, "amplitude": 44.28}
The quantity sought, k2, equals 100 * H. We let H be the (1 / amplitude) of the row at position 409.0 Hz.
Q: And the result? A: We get 2.29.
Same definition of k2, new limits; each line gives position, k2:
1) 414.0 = 2.31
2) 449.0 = 2.28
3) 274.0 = 2.18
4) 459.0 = 2.23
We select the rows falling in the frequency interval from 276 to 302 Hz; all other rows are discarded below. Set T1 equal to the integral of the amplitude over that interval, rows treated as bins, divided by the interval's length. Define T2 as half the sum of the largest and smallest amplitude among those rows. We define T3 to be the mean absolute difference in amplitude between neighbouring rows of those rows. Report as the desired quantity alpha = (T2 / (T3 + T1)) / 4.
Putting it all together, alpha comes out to 0.247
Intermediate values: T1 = 45.2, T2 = 45.0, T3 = 0.37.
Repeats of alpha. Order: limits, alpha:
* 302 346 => 0.249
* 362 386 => 0.247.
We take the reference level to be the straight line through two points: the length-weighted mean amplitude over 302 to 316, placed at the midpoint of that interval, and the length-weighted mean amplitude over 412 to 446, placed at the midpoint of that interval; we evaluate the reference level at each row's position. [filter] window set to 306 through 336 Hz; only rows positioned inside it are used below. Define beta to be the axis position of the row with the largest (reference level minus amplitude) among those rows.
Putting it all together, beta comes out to 314.0 Hz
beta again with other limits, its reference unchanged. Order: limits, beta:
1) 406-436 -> 419.0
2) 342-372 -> 354.0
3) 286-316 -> 299.0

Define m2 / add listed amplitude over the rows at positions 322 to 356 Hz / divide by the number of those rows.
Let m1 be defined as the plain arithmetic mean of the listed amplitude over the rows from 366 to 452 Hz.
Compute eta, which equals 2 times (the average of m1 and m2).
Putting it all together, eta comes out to 88.6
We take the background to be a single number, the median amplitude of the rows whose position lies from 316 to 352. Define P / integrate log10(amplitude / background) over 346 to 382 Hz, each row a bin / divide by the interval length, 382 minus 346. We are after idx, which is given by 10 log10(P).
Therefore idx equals -45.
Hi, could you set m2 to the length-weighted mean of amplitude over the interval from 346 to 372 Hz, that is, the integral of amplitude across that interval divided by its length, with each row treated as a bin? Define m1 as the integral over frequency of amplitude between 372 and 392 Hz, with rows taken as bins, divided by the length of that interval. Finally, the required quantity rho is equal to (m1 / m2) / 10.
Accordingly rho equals 0.0995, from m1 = 44.74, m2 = 45.0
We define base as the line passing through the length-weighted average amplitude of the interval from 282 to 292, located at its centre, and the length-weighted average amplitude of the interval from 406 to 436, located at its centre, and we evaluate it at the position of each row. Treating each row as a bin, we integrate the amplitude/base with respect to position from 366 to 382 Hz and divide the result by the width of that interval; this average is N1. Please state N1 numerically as 1.02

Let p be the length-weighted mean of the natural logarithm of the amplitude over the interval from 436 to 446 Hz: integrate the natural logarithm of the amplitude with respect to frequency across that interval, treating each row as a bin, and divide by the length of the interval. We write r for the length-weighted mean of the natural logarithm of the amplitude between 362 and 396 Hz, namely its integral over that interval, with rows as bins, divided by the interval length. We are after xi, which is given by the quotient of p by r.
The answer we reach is 0.99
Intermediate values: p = 3.78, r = 3.80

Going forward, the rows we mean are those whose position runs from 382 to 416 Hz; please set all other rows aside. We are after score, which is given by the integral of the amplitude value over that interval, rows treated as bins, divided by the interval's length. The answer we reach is 44.0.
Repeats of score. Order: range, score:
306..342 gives 44.7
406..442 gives 43.1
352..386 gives 44.8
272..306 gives 45.2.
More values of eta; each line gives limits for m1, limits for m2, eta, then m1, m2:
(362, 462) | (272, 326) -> 89.0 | 44.0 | 45.0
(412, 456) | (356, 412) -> 87.8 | 43.3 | 44.5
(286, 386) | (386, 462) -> 88.5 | 44.8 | 43.7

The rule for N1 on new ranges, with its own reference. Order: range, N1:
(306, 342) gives 1.00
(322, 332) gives 0.99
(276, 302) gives 1.00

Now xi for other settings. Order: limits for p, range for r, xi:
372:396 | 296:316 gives 1.00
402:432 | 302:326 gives 0.99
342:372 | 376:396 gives 1.00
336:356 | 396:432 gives 1.01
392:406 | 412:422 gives 1.01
